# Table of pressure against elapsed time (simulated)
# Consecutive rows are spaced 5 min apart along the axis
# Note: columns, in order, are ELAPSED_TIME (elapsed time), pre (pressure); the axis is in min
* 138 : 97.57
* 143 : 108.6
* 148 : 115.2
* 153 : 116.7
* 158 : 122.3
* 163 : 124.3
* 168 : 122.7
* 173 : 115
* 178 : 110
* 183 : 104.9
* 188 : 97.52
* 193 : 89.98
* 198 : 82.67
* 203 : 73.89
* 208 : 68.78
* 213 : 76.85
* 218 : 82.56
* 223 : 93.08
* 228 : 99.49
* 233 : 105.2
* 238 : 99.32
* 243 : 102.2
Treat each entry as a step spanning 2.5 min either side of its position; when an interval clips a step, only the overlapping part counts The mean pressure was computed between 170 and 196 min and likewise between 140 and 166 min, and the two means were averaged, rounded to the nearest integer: 110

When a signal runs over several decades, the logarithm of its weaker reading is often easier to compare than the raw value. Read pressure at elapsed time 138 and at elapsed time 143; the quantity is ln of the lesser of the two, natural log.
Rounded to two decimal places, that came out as 4.58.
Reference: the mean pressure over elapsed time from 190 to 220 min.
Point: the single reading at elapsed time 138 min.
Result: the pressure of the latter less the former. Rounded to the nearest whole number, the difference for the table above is 18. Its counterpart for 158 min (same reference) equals 43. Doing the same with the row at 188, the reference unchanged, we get 18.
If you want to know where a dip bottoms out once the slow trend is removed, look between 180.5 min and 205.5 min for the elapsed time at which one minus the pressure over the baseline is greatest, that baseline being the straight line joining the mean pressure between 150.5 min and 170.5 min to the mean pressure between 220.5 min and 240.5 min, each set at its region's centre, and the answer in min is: 203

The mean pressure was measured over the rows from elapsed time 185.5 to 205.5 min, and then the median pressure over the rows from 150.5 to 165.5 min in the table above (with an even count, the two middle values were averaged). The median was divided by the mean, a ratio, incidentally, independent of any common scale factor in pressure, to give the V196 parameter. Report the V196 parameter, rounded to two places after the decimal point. 1.42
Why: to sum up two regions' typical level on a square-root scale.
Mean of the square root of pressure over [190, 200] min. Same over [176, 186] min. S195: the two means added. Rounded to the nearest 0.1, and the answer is 19.7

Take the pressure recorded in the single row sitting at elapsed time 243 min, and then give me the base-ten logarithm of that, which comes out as 2.01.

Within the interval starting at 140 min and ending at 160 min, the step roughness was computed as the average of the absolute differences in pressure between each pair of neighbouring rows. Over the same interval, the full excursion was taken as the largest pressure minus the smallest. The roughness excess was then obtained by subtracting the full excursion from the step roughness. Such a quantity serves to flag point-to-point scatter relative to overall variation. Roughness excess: -9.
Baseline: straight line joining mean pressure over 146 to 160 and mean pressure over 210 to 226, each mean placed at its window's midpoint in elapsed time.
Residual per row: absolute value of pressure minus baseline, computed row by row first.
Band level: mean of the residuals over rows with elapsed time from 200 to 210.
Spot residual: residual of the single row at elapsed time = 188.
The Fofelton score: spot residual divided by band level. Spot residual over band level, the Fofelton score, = 0.12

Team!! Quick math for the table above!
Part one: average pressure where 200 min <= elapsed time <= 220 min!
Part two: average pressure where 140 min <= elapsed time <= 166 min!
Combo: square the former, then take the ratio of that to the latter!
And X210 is 49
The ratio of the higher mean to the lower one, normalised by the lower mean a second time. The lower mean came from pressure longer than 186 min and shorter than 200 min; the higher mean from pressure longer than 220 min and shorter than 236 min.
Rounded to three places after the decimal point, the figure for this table 0.012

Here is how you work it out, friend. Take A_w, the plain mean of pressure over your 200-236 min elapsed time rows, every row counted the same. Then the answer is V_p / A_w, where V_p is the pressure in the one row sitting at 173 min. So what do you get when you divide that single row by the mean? 1.34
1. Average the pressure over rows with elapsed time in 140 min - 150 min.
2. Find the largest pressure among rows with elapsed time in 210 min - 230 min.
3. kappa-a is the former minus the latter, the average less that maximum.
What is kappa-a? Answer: 12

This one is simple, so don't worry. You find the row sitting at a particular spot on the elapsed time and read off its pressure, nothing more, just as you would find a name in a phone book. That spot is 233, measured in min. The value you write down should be 105.2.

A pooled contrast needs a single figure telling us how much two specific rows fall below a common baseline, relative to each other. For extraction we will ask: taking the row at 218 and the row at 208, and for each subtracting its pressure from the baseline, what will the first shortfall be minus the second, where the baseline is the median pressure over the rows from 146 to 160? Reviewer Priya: -14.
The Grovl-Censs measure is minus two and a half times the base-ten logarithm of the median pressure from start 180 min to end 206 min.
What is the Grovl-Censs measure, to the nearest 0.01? -4.89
